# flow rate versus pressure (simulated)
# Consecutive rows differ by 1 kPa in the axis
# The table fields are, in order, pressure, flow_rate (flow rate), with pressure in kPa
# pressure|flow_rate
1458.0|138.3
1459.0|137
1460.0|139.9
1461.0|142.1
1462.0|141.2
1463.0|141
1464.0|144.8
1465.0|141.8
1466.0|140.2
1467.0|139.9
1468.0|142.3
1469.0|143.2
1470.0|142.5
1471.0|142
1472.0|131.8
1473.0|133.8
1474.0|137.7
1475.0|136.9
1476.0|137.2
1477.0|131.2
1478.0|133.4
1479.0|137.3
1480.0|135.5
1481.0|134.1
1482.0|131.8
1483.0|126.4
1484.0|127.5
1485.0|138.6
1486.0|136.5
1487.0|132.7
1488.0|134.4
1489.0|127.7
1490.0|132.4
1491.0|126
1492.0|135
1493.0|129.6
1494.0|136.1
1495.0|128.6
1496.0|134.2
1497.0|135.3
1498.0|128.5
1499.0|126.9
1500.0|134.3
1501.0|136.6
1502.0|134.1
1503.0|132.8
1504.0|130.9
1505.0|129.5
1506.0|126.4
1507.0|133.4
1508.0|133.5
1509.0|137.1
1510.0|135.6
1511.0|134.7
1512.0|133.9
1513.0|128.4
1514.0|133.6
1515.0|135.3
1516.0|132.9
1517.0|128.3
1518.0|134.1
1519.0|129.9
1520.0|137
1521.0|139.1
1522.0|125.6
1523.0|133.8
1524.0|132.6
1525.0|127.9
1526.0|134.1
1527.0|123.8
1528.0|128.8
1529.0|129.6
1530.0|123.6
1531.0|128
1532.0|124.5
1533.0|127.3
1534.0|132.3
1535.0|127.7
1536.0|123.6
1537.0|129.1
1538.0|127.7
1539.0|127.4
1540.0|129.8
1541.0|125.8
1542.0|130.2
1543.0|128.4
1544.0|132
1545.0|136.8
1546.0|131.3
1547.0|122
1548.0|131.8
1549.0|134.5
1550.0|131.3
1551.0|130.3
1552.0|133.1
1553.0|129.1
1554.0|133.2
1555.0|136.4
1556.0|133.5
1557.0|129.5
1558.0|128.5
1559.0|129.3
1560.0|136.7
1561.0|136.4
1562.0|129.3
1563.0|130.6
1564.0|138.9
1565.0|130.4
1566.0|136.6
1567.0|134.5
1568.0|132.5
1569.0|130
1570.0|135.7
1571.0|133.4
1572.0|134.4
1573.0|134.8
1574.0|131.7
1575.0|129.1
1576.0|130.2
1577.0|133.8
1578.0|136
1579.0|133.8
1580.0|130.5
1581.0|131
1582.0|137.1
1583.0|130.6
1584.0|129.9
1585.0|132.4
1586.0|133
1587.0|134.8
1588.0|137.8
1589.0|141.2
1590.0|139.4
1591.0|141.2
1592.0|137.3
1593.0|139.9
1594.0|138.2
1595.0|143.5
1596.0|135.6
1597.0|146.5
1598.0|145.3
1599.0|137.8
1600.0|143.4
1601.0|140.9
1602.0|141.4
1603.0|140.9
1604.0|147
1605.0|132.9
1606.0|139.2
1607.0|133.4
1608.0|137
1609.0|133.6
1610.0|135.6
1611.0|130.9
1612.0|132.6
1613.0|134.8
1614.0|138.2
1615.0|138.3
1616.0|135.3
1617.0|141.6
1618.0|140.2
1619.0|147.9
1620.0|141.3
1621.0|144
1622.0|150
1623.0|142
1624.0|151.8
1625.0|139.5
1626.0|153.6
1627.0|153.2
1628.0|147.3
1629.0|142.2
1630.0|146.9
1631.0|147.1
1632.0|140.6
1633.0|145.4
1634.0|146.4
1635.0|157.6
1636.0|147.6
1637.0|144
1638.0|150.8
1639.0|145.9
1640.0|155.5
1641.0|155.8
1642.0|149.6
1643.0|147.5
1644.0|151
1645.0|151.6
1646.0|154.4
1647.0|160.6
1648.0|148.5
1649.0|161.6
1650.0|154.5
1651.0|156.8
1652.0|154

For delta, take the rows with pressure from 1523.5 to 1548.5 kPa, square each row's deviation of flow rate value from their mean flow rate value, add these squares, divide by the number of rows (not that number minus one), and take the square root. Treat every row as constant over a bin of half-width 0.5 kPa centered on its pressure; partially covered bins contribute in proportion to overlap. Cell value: 3.5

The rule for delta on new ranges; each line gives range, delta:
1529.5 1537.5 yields 2.8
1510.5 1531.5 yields 4.1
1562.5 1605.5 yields 4.8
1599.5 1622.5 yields 5.1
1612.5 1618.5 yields 2.4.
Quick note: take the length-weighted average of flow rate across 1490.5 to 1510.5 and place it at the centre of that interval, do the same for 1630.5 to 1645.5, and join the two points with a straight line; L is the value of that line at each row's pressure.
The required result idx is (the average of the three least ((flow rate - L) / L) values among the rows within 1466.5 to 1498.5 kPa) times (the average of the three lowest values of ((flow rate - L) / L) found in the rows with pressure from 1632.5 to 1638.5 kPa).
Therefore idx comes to 0.0007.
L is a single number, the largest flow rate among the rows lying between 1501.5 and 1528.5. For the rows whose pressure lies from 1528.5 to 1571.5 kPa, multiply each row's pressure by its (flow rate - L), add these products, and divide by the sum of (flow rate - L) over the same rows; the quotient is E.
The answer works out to 1546.6 kPa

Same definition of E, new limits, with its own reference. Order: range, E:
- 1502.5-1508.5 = 1505.4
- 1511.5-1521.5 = 1515.8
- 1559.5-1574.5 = 1567.3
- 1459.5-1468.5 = 1464.1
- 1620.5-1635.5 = 1628.4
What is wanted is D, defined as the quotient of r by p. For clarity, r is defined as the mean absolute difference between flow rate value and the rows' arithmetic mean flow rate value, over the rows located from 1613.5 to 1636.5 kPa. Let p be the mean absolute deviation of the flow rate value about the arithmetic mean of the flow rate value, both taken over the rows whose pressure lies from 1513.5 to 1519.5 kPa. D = 2.1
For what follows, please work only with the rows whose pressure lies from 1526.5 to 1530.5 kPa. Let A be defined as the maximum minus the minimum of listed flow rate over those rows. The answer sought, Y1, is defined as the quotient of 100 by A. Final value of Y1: 17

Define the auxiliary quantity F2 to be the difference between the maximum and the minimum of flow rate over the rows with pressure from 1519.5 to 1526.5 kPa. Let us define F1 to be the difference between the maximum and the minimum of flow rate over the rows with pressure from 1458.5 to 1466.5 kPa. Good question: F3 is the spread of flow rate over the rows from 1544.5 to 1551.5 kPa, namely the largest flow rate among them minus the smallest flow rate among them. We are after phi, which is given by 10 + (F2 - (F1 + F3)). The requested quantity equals 1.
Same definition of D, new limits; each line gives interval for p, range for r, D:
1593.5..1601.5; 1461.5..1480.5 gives 1.1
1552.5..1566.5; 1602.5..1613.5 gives 1.1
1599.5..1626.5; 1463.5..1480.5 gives 0.8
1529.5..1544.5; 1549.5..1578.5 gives 1.3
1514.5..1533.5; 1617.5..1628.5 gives 1.2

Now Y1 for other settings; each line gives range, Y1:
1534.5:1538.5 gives 18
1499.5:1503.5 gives 26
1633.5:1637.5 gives 7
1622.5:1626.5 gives 7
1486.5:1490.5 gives 15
